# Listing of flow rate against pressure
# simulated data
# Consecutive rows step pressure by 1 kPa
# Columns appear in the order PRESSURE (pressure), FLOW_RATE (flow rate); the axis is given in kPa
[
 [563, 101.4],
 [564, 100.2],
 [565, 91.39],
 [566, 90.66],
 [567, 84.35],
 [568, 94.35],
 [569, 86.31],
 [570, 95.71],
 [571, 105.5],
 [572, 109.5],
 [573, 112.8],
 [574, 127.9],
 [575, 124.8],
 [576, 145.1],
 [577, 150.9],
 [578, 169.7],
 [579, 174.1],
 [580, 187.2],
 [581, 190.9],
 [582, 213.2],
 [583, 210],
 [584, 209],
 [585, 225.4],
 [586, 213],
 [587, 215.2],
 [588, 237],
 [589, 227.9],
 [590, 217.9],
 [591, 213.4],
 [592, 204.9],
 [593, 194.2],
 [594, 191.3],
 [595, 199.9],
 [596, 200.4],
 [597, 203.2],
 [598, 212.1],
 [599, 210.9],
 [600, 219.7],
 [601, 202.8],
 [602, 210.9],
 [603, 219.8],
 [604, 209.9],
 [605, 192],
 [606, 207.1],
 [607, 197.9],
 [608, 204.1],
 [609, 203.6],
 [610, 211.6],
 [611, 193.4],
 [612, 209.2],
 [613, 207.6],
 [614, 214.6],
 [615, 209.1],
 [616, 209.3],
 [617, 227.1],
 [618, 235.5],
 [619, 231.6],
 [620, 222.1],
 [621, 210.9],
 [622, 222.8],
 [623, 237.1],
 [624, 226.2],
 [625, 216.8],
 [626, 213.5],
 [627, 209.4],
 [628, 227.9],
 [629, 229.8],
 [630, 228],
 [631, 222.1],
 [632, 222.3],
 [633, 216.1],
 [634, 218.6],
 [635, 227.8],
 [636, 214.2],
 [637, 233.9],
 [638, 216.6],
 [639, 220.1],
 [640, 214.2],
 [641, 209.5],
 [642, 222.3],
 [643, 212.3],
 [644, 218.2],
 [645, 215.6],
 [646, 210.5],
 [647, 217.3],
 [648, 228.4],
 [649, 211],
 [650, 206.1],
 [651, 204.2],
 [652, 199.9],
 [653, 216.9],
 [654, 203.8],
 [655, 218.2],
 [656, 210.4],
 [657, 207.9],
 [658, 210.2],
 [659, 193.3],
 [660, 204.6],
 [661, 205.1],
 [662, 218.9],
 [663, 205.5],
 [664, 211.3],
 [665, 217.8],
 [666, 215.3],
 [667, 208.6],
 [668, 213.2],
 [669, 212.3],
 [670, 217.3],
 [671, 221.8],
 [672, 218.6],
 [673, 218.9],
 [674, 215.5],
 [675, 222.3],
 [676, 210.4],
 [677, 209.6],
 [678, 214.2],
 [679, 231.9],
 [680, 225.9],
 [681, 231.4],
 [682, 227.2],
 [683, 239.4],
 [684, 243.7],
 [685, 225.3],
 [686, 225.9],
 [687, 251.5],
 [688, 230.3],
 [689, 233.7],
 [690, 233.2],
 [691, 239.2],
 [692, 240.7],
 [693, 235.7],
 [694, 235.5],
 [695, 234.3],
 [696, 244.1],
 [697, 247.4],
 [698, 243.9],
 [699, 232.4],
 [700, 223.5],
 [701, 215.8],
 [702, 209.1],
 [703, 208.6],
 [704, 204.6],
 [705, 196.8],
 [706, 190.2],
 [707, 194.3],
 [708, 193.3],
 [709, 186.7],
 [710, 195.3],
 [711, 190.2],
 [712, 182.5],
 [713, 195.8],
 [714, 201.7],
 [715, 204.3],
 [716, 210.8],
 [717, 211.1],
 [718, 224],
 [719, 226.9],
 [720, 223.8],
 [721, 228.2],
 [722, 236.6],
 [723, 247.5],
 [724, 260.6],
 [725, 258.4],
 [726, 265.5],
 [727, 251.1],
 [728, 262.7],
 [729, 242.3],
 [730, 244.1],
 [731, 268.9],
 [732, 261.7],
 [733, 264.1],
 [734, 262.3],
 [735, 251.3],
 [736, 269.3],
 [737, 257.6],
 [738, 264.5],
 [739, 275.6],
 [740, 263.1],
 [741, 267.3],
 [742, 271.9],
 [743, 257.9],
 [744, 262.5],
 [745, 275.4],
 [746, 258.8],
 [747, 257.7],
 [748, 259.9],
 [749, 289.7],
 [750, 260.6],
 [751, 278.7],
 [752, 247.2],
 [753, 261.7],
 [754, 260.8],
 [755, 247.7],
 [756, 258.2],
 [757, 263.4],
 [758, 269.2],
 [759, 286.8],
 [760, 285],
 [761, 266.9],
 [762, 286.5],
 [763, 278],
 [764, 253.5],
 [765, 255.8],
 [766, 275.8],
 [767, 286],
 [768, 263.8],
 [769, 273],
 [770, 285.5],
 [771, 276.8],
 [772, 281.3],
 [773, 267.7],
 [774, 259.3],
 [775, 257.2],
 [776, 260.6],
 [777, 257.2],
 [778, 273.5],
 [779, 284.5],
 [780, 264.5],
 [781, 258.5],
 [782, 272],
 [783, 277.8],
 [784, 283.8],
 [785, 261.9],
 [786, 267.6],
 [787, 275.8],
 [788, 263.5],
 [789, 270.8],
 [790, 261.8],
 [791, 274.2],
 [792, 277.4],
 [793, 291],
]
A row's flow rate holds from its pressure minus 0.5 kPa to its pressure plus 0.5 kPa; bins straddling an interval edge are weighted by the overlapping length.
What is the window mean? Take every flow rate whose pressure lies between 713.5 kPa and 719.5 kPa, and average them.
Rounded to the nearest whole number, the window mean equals 213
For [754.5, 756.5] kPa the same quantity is 253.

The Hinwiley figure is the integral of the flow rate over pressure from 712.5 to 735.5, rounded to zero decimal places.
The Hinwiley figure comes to 5504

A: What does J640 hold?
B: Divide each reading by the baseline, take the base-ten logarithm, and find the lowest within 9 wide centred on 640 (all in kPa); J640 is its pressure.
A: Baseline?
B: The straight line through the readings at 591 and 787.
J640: 641 kPa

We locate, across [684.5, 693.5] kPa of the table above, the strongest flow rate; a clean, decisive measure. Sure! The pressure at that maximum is 687 kPa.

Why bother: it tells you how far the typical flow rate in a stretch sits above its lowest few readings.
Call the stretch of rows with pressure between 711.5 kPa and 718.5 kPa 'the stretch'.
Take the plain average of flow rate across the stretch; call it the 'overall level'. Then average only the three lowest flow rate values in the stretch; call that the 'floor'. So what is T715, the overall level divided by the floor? 1.06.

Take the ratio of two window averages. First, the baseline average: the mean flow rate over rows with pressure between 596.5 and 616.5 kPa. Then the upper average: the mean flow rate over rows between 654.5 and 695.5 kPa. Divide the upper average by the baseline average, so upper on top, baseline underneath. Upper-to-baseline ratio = 1.07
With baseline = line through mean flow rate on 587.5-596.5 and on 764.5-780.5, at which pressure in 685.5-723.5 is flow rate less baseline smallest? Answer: 712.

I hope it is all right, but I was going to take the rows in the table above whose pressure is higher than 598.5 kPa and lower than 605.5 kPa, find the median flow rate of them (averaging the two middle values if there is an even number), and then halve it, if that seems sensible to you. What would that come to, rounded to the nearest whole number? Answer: 105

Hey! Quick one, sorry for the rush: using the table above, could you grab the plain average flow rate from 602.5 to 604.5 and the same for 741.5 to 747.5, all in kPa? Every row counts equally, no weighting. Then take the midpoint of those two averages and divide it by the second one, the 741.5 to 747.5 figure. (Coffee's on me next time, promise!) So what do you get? 0.91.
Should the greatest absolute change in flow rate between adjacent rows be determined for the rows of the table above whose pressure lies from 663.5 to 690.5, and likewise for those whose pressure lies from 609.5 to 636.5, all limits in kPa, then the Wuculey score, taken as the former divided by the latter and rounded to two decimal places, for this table 1.38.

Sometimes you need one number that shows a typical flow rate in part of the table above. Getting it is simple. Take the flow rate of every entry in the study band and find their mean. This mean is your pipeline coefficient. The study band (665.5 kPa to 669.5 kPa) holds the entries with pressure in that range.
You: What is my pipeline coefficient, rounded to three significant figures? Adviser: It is 212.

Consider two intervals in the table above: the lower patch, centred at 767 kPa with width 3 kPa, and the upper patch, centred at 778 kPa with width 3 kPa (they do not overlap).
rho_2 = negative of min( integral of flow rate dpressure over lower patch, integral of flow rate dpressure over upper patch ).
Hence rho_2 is -815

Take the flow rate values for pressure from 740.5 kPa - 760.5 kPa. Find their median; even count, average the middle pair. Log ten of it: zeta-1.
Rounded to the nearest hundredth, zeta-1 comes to 2.42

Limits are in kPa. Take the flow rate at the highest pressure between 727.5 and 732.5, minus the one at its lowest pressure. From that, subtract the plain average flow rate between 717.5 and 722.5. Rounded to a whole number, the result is -229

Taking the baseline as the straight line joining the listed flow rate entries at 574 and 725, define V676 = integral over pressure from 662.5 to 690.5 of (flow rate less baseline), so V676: 170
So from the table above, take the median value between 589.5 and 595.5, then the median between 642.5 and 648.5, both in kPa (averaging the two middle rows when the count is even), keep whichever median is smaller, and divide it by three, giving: 67.5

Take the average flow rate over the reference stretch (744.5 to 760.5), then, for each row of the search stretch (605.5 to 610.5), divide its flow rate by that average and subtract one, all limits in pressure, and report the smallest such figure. -0.26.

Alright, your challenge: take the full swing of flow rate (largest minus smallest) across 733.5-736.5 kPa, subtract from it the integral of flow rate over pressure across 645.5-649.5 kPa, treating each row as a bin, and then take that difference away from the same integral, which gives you 1716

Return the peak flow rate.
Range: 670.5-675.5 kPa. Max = 222.3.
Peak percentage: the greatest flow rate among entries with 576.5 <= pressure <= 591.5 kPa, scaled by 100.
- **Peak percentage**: 23700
